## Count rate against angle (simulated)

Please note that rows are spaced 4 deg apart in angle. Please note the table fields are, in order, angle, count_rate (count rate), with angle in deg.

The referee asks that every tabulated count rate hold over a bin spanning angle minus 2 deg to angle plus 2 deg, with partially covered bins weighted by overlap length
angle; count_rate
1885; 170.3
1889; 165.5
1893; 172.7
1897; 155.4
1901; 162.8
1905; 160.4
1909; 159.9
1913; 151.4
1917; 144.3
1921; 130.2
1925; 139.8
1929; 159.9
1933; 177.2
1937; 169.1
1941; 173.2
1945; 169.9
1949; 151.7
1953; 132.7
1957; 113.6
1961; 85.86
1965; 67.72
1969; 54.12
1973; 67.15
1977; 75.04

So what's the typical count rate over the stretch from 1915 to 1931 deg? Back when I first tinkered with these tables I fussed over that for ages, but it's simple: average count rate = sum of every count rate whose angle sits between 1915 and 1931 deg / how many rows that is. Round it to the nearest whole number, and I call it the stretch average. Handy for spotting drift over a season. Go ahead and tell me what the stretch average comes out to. 144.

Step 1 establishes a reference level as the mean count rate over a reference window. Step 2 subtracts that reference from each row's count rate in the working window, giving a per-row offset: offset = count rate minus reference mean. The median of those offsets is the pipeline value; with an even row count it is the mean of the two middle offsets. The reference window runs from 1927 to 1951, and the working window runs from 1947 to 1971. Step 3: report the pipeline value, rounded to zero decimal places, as -67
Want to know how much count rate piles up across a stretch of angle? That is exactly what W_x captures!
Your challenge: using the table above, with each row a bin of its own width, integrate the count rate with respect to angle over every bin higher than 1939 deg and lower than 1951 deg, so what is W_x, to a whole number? 1979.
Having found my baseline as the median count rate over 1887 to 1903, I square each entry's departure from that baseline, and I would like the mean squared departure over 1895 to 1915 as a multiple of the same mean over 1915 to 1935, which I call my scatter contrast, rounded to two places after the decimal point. 0.12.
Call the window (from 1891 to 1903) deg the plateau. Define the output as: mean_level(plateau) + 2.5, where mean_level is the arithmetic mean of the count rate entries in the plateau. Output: 166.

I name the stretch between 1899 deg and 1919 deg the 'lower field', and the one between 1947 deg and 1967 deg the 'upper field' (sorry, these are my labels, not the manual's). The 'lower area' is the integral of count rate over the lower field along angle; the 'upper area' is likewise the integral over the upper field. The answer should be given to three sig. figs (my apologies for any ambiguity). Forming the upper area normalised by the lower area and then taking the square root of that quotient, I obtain 0.842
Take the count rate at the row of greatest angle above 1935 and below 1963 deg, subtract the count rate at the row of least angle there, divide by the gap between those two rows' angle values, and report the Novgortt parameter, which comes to -3.5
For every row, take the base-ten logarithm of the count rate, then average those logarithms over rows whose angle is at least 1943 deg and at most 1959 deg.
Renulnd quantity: 2.15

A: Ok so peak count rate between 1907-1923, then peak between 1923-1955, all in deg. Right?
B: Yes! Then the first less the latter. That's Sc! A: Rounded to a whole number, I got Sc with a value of -17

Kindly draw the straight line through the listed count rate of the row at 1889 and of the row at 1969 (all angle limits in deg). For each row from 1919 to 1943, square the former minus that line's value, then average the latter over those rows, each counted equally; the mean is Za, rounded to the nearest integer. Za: 3315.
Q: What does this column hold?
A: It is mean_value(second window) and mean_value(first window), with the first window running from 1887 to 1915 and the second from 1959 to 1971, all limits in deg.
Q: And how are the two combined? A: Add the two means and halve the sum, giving 115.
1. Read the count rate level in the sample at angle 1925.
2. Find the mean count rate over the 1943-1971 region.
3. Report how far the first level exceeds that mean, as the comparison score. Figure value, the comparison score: 29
